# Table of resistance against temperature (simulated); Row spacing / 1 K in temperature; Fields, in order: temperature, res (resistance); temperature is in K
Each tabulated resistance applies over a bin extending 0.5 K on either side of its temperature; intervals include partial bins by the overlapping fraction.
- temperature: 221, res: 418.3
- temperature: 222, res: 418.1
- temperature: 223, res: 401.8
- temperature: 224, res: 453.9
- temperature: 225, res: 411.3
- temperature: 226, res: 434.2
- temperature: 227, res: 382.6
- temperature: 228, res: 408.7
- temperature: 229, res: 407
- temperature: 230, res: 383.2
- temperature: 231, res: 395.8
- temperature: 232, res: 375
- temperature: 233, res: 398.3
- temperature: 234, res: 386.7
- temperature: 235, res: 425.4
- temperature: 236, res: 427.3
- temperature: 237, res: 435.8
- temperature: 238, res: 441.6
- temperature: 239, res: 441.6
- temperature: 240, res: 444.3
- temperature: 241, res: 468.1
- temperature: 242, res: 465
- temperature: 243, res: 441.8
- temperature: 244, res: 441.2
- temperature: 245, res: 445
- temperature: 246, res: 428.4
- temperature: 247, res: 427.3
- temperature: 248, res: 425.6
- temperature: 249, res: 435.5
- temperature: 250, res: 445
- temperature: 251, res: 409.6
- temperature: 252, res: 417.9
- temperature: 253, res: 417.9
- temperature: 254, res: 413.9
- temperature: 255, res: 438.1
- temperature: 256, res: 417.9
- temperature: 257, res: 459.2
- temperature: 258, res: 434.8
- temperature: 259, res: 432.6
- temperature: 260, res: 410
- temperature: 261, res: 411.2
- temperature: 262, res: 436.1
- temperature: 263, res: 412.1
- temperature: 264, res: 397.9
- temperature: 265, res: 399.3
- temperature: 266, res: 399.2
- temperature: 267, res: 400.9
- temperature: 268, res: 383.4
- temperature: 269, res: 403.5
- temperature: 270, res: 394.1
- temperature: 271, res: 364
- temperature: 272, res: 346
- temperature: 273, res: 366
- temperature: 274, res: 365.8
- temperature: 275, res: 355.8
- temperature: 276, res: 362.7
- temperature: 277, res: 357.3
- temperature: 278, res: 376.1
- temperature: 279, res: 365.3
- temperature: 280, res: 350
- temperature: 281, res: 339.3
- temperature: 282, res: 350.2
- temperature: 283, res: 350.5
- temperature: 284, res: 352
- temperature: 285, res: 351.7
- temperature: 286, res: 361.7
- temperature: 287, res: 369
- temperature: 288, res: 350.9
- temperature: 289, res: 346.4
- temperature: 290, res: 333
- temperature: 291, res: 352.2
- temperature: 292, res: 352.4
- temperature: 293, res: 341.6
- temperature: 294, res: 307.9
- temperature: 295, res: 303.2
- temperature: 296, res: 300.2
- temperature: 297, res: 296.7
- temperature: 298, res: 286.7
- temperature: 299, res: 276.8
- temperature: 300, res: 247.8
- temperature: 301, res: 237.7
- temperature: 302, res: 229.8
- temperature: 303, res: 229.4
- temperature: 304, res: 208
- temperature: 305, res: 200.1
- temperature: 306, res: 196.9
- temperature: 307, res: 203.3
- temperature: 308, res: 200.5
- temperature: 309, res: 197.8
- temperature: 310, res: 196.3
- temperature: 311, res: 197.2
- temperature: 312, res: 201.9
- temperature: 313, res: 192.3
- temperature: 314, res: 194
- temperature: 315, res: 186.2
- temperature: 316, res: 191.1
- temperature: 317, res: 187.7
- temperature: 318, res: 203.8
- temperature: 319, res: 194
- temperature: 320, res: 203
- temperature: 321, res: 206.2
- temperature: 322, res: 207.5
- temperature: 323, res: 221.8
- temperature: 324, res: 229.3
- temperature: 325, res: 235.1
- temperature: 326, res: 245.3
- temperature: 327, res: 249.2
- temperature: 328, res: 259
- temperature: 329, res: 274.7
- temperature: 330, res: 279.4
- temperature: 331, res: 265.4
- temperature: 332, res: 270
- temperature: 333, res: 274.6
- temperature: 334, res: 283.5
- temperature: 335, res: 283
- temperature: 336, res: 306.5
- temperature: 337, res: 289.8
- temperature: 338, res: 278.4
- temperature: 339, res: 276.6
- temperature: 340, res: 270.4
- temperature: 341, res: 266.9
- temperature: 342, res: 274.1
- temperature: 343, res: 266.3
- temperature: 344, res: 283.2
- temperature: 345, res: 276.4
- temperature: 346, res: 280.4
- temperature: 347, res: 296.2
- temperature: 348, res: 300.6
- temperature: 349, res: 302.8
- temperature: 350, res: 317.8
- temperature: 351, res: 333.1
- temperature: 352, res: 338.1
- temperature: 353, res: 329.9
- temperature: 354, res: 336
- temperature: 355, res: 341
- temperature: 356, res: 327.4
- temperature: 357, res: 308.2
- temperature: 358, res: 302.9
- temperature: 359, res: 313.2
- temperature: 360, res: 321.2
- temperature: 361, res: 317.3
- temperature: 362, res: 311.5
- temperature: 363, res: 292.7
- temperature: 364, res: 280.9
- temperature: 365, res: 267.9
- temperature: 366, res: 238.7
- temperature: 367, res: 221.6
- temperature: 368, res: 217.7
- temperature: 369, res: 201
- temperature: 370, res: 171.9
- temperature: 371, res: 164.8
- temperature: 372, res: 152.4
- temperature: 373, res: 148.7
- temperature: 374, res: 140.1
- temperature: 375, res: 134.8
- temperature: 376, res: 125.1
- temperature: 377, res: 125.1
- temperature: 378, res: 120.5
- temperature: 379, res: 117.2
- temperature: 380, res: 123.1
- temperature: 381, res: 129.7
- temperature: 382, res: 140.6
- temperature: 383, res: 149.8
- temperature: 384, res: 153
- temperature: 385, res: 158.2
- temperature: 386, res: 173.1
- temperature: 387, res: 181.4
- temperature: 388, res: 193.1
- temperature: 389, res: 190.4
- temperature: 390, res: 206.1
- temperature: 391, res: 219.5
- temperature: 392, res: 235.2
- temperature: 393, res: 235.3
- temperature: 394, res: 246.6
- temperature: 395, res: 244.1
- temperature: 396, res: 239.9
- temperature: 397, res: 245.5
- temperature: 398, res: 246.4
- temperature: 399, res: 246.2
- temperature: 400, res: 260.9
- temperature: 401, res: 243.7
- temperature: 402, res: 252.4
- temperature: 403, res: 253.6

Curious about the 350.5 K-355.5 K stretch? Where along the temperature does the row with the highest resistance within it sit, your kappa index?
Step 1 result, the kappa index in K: 355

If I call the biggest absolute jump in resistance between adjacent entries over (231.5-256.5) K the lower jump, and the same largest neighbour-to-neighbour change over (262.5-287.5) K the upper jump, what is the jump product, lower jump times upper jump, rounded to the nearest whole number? 1165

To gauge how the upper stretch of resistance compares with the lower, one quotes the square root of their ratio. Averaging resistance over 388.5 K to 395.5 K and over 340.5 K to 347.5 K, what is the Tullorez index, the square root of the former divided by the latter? 0.90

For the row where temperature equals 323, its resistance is 221.8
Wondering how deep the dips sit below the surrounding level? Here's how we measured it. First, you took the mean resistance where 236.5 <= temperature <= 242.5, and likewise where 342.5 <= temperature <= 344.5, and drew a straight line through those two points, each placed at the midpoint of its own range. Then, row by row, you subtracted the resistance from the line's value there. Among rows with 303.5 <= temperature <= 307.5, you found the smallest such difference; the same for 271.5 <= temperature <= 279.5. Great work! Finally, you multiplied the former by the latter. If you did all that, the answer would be 1148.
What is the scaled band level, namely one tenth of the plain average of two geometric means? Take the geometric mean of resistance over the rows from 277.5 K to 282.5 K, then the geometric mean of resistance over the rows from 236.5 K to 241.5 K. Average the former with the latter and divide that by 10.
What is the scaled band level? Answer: 40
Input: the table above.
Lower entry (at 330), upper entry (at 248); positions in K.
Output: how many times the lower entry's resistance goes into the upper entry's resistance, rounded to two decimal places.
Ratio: 1.52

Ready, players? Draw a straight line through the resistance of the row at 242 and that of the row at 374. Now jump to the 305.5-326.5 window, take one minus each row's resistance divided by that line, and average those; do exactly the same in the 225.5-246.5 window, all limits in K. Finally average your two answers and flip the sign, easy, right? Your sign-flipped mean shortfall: -0.20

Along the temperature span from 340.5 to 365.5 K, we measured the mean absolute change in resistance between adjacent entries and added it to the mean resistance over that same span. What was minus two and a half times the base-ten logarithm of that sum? -6.24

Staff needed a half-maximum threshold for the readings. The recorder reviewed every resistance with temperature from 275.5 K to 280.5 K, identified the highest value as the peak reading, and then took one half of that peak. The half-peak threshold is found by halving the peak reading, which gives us 188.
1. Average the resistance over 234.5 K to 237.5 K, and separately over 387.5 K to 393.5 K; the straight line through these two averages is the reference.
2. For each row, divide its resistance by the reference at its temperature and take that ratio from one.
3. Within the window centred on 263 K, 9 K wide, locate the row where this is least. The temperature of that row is 262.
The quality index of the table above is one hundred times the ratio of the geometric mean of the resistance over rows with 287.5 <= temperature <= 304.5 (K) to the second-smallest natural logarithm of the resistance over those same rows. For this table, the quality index 5338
